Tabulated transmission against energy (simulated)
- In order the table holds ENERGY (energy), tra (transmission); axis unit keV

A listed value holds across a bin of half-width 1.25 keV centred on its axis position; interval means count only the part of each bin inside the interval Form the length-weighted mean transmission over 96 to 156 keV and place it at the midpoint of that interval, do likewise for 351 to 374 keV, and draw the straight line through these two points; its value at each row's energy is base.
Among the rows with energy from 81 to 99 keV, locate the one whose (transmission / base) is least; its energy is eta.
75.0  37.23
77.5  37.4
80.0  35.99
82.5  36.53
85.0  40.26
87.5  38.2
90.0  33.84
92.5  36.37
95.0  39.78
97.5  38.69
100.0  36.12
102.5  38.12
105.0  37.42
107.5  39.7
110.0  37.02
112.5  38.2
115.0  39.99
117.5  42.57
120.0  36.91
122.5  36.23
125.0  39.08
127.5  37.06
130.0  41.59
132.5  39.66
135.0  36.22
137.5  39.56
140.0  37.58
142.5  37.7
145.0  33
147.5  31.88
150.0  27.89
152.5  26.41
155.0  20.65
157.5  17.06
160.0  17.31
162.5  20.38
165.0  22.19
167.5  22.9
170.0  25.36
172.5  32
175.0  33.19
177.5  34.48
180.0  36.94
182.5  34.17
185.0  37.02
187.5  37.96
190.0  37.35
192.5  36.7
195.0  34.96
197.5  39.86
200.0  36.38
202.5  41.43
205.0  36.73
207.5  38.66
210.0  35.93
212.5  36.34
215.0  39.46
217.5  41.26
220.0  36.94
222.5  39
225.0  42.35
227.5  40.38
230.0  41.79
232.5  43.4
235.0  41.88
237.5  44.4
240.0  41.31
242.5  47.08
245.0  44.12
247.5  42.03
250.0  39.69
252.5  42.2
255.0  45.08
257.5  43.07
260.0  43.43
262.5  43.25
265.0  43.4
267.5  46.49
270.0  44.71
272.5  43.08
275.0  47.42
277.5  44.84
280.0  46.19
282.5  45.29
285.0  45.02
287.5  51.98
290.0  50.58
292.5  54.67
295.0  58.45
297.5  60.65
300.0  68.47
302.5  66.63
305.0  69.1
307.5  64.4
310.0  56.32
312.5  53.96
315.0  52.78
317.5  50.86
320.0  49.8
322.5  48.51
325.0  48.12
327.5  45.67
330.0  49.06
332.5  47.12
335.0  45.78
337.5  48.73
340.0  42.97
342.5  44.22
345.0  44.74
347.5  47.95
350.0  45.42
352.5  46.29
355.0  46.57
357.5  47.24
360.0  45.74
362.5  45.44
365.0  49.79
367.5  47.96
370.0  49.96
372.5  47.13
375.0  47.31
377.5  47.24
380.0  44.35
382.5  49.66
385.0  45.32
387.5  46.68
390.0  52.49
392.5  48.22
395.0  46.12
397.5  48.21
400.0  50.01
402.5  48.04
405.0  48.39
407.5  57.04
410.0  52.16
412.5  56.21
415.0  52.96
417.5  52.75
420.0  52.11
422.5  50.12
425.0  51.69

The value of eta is 90.0 keV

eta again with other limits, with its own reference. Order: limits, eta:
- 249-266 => 250.0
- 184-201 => 195.0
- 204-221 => 210.0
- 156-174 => 157.5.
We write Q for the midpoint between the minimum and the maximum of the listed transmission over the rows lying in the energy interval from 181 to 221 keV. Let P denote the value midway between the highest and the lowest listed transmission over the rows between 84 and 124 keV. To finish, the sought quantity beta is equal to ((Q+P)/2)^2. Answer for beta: 1444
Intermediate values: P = 38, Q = 38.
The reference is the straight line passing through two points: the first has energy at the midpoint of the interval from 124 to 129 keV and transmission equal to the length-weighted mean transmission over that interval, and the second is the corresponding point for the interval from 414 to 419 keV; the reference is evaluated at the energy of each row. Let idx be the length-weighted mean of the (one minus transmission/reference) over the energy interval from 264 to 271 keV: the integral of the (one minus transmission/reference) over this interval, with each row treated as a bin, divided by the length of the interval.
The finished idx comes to 0.01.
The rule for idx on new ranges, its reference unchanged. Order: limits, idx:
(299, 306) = -0.45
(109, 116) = -0.02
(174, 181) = 0.15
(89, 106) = -0.01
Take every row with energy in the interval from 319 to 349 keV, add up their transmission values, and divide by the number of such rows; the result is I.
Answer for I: 47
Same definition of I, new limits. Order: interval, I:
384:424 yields 50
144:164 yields 24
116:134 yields 39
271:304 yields 53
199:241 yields 40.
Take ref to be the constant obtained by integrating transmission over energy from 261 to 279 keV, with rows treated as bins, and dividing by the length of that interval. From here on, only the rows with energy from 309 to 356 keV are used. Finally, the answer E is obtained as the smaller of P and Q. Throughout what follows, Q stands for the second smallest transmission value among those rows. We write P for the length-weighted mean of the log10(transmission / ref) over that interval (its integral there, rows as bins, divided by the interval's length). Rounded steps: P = 0.03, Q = 44.22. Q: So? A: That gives 0.03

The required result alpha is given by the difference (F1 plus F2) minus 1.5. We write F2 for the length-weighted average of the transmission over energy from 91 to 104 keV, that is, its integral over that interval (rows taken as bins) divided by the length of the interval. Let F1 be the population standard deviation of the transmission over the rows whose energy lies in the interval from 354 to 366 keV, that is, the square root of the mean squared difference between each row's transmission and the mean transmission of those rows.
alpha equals 38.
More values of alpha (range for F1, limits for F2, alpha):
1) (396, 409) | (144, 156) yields 30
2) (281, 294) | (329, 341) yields 49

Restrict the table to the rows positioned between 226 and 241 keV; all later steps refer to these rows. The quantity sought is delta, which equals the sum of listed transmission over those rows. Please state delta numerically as 253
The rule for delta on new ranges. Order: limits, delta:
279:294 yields 294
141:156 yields 178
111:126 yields 233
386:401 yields 292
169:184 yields 196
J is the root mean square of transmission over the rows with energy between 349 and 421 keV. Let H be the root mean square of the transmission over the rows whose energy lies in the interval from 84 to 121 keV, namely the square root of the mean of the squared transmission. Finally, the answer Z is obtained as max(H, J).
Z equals 49.0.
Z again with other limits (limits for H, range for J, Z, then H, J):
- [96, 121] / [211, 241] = 40.8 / 39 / 41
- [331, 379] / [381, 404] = 48.4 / 47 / 48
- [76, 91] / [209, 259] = 41.5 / 37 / 41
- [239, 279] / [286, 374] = 51.7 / 44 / 52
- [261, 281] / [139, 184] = 44.9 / 45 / 29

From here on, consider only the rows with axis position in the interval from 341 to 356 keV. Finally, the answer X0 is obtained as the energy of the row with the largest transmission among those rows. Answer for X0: 347.5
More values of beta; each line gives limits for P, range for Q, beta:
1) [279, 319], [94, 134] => 2323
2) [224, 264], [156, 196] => 1257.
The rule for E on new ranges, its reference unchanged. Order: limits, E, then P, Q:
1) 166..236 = -0.09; -0.09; 25.36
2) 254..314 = 0.06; 0.06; 43.08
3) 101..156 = -0.10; -0.10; 26.41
